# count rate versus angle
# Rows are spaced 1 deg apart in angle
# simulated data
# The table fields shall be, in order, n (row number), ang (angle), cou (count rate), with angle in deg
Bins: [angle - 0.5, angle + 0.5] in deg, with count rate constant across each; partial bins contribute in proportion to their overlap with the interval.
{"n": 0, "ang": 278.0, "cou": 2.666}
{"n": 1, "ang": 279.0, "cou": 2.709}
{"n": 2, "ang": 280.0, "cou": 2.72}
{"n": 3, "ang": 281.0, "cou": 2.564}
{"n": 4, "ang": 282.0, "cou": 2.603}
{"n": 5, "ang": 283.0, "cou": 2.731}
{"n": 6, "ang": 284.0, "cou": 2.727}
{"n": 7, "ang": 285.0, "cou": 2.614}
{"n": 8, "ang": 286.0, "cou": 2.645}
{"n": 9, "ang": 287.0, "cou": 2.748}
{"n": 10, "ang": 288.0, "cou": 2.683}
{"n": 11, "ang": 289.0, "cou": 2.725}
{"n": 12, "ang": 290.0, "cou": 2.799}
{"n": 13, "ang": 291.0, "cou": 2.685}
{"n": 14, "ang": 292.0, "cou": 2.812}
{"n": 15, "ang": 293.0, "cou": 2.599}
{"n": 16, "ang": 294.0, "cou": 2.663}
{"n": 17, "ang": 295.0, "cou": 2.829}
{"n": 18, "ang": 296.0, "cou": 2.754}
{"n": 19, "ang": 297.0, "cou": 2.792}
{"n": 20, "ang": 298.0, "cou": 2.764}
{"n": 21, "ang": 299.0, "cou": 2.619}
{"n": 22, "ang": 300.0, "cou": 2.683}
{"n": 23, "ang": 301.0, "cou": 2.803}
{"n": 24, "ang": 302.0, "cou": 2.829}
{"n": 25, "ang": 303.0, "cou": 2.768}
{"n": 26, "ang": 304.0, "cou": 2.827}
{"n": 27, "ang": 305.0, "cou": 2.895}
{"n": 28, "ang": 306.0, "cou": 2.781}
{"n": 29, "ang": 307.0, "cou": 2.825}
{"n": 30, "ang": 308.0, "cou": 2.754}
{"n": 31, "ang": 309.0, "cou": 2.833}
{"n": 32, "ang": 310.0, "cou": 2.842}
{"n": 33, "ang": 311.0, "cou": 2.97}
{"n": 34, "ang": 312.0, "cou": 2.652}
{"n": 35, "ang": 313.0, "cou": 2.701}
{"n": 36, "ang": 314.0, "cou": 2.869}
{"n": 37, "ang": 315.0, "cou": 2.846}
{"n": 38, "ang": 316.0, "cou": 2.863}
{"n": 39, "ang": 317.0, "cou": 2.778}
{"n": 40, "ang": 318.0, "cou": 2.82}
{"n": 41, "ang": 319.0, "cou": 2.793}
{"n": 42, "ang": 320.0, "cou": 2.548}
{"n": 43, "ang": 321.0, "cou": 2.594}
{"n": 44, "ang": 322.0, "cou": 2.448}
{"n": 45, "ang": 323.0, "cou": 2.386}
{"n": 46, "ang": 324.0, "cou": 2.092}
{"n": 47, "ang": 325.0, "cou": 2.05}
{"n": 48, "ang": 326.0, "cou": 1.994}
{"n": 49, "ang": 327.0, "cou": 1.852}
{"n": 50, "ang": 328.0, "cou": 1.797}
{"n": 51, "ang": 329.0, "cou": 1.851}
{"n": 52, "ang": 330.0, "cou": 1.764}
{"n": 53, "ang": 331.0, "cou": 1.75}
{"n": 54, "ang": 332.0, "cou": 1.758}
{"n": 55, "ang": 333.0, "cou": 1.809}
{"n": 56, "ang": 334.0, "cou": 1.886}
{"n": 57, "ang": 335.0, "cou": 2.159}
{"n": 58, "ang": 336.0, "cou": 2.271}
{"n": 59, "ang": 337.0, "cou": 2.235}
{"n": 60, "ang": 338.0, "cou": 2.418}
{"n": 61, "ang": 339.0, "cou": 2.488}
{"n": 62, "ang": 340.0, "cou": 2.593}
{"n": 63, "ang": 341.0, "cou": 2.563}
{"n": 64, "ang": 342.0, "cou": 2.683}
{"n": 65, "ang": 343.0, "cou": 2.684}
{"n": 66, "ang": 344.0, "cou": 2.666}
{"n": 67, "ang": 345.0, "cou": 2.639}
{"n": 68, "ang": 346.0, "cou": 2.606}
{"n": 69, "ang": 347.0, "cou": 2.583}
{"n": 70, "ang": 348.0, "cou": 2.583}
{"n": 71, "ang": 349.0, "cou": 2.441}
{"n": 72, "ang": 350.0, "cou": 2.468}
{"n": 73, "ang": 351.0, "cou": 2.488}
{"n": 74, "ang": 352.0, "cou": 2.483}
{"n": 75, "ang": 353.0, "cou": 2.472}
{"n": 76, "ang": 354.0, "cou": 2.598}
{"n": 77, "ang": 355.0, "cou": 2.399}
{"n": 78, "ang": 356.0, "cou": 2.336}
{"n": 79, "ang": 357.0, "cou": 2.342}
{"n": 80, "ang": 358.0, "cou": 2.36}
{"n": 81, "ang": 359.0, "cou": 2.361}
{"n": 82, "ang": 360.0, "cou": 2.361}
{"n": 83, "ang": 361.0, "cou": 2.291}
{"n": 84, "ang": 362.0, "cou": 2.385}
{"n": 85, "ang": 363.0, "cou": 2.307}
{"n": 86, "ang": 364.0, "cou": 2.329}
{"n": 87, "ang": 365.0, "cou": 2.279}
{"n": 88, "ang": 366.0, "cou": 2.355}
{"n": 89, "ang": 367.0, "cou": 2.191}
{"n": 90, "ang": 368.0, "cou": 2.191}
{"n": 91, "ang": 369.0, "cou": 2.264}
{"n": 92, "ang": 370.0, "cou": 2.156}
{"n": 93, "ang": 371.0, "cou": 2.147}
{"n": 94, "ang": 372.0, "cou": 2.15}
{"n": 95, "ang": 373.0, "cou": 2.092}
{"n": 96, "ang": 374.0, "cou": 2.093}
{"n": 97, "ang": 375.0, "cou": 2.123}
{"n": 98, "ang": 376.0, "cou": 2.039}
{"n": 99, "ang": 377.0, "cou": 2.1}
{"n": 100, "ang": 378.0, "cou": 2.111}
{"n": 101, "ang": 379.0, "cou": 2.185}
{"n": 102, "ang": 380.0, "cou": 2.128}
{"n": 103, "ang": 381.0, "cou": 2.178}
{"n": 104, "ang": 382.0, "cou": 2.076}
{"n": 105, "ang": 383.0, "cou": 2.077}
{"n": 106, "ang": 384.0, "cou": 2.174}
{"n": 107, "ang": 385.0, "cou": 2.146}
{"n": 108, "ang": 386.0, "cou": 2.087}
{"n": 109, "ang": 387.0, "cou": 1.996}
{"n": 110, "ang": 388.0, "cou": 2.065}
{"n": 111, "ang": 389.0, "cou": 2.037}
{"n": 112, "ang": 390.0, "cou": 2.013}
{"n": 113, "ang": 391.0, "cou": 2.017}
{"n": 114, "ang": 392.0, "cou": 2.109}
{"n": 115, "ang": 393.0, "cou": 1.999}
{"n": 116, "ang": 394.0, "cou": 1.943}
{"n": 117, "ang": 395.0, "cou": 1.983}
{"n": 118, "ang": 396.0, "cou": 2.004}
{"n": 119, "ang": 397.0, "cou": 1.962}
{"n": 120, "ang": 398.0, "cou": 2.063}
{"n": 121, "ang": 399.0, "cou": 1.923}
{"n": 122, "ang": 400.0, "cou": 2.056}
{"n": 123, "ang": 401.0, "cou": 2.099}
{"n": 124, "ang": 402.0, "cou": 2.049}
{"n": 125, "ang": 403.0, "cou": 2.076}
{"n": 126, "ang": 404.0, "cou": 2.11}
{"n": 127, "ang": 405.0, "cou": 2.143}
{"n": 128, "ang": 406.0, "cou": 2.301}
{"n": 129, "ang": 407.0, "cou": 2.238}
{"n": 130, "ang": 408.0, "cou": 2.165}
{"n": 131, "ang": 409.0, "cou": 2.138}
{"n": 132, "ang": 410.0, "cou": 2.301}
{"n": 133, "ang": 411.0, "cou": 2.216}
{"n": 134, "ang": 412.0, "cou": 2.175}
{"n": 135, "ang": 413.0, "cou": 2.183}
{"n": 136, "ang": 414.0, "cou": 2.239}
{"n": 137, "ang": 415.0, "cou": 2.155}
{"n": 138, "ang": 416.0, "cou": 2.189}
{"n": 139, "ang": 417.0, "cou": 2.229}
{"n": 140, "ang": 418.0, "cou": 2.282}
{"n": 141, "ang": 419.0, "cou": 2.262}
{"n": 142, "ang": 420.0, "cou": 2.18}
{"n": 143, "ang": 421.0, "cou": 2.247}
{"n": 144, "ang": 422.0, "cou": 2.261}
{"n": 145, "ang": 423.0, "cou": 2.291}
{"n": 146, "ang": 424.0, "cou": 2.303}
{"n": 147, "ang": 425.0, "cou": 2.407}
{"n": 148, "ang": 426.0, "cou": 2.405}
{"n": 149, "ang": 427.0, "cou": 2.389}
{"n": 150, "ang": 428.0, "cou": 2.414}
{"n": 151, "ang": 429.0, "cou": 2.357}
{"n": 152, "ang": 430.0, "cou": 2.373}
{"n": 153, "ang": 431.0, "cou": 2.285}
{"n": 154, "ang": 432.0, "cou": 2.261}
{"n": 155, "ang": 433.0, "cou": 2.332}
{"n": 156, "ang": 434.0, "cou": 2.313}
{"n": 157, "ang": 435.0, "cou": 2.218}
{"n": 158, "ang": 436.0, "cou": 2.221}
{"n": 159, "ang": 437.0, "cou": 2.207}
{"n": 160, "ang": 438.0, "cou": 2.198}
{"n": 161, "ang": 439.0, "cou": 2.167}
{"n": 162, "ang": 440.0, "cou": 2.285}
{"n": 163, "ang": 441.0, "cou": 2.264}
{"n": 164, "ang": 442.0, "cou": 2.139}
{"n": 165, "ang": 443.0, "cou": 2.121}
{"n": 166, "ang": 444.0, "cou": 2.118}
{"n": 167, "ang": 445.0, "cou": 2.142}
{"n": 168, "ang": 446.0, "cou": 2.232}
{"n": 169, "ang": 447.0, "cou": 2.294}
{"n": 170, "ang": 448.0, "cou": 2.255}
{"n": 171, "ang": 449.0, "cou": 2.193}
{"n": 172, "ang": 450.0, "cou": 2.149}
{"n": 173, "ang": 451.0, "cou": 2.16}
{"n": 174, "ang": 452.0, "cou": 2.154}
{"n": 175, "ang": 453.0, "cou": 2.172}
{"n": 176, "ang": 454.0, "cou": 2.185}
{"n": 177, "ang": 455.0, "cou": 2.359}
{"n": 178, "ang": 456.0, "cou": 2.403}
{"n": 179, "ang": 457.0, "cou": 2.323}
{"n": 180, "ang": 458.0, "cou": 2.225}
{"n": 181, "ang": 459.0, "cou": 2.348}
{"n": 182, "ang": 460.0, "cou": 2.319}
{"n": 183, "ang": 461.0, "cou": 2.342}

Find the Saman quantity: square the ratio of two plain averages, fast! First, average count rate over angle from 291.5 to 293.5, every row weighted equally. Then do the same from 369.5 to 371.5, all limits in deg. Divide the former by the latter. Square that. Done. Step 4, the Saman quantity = 1.58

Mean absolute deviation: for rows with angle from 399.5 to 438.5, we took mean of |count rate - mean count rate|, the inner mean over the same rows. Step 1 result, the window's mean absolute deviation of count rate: 0.08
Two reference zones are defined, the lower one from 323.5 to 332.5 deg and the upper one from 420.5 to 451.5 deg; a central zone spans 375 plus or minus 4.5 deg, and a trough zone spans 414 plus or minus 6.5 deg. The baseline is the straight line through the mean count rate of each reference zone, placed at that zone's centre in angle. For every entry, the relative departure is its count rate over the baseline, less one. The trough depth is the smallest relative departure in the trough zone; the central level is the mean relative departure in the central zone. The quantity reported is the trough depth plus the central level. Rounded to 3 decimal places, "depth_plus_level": 0.022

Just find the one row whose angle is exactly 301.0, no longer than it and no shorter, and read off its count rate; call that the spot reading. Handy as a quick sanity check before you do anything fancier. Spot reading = 2.803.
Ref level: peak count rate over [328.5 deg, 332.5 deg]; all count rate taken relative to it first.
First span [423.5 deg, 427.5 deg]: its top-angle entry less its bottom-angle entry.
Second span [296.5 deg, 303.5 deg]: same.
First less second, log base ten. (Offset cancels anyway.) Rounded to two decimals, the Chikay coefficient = -0.96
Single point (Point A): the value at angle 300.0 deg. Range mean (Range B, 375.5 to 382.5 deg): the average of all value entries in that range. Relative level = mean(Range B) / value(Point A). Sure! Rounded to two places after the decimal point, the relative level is 0.79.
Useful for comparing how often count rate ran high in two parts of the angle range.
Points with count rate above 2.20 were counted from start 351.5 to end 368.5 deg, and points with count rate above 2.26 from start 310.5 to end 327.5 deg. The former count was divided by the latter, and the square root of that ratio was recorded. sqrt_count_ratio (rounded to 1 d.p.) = 1.1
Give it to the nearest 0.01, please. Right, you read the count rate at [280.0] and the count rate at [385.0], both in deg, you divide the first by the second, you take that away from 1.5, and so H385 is 0.23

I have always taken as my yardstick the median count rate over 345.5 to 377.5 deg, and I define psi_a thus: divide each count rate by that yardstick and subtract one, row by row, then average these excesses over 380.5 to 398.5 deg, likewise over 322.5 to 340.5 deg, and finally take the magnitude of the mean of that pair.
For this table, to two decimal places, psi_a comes 0.12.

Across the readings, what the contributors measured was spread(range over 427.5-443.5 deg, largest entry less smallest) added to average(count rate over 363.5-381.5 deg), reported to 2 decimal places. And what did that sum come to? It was 2.47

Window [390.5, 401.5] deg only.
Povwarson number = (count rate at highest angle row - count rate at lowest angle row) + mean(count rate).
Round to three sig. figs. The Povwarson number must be 2.10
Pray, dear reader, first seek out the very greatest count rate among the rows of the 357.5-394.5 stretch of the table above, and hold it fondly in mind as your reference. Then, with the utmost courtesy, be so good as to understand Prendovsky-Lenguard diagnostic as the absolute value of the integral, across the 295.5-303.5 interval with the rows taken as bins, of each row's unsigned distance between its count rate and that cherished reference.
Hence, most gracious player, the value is 2.9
